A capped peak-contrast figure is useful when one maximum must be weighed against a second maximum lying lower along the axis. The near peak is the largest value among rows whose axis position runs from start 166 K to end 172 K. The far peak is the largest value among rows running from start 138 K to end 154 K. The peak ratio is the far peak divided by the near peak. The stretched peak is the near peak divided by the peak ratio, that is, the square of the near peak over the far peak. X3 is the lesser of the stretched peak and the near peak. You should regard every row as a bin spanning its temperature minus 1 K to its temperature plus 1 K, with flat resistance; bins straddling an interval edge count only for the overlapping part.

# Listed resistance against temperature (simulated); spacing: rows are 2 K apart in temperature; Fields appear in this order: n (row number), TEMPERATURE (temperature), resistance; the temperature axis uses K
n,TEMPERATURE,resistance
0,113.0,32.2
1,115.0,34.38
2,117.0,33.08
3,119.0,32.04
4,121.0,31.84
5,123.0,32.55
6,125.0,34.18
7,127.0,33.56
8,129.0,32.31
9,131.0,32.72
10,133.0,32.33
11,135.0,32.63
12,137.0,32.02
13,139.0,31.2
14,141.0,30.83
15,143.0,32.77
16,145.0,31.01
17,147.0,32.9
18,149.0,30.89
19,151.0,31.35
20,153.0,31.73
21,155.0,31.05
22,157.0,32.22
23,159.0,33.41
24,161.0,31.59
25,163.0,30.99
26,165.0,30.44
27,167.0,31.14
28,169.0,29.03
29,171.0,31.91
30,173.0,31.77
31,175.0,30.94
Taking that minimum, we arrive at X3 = 30.9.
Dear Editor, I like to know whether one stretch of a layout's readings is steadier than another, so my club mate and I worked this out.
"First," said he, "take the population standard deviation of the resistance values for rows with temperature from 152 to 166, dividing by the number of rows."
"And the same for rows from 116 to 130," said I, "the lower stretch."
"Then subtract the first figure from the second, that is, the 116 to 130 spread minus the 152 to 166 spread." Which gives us -0.112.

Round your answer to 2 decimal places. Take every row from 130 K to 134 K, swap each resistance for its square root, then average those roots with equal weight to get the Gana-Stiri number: 5.70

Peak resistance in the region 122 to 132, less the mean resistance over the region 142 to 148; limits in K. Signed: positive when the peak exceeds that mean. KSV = 2.0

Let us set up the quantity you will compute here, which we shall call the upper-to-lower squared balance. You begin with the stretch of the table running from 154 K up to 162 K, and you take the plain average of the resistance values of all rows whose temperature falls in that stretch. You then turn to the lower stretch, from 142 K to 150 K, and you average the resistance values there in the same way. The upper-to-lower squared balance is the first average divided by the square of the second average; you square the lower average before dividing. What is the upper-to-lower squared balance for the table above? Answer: 0.0315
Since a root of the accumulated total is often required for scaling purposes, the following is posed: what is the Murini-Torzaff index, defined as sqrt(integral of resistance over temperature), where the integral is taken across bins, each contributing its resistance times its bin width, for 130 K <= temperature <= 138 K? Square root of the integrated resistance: 16.1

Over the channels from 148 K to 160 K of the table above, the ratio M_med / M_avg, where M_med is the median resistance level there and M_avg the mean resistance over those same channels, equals 0.993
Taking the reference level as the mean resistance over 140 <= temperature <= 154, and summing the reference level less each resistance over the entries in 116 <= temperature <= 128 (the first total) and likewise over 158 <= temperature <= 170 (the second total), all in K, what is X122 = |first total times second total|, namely 24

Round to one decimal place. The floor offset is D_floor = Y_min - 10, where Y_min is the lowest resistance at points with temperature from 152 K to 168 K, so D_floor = 20.4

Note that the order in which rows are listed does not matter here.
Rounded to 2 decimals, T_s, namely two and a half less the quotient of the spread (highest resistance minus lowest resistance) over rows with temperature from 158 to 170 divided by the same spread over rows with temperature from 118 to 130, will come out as 0.63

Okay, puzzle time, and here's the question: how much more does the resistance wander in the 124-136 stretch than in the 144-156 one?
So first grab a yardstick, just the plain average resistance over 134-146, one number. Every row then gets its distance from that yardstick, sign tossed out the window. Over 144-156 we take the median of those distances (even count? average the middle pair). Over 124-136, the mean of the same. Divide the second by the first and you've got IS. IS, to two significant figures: 1.7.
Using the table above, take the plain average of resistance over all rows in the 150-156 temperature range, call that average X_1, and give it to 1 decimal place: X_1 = 31.4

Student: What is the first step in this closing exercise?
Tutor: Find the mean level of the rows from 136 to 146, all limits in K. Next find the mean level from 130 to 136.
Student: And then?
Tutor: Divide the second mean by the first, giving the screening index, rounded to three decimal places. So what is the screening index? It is 1.031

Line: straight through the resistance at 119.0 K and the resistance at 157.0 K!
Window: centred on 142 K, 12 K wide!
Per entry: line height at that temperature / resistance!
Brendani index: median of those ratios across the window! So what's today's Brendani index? 1.017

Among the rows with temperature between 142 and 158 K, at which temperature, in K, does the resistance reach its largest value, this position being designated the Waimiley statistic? 147.0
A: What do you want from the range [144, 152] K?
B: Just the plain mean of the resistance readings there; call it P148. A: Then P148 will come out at 31.5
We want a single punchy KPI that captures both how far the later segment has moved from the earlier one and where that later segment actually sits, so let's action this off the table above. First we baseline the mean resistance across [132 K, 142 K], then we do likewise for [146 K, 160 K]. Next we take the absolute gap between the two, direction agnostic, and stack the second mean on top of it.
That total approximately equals 32.1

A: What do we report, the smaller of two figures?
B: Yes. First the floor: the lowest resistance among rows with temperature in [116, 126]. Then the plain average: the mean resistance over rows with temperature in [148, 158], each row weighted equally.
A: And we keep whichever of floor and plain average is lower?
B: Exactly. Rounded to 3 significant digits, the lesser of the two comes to 31.4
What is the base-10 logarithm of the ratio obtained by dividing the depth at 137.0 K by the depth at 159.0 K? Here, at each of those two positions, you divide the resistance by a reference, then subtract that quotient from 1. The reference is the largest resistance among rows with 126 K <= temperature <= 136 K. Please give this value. 1.01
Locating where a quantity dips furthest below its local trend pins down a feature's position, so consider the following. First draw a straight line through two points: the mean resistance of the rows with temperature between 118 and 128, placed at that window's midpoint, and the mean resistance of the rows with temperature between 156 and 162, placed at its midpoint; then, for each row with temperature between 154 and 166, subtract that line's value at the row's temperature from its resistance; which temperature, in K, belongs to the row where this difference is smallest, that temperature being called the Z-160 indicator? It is 165.0 K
